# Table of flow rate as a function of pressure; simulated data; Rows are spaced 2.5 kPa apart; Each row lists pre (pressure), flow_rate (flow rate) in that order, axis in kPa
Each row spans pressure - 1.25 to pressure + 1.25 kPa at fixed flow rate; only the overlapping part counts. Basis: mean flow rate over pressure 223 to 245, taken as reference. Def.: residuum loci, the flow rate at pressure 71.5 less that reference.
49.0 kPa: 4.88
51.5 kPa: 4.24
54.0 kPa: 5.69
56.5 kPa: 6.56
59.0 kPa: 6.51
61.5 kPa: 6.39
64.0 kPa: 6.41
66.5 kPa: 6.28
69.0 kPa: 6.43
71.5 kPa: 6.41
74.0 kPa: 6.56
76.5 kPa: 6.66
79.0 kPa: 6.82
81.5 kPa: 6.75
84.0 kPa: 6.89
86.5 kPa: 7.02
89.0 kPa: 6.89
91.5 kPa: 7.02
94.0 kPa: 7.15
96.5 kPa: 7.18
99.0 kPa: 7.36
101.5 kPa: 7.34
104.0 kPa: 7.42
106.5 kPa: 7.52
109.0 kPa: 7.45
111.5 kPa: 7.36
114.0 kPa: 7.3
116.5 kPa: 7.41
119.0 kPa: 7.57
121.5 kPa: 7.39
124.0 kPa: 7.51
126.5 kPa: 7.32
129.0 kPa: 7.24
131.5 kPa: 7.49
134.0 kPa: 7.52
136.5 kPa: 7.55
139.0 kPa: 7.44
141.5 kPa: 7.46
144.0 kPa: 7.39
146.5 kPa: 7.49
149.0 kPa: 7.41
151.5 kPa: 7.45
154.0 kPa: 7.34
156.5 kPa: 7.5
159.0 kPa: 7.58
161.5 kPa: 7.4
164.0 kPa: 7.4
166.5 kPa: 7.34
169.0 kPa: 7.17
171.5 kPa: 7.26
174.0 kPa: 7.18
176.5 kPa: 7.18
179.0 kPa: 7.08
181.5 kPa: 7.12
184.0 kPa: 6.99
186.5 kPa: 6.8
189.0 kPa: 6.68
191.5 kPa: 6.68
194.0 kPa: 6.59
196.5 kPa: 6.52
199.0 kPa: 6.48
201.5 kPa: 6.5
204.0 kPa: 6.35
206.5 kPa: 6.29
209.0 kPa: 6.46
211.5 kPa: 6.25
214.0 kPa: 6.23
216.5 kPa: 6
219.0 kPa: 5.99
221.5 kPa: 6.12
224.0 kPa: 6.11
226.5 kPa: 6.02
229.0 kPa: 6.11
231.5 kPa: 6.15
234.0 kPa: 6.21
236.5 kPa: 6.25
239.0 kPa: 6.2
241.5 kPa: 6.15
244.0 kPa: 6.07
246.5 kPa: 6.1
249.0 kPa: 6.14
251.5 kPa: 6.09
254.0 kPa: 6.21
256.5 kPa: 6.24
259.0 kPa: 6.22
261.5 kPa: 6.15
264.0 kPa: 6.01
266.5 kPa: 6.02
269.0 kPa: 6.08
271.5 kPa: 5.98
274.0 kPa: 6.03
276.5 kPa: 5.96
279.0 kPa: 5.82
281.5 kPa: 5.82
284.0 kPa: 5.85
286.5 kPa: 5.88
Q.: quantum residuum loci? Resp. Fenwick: 0.27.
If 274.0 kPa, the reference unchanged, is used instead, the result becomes -0.11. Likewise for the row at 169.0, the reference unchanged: 1.03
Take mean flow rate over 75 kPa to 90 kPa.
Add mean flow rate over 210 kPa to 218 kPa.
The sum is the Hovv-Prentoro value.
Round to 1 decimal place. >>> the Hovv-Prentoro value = 13.0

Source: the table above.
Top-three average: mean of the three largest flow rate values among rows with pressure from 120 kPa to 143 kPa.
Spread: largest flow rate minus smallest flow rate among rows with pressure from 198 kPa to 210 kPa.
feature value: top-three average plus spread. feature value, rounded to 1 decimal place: 7.7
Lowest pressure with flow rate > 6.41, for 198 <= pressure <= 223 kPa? 199.0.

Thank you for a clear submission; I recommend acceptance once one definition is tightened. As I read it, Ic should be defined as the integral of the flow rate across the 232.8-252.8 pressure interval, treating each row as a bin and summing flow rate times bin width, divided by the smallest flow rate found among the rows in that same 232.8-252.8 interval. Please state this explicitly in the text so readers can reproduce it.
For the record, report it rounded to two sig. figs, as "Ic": 20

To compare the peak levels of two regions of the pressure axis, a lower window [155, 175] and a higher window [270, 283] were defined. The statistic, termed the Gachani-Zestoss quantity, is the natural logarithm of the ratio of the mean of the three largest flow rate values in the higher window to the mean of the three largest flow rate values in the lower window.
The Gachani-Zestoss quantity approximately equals -0.22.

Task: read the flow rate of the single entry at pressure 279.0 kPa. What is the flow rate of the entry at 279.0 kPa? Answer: 5.82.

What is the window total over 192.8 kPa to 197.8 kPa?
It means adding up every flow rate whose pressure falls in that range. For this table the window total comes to 13.1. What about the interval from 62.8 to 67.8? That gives 12.7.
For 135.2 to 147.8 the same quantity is 37.3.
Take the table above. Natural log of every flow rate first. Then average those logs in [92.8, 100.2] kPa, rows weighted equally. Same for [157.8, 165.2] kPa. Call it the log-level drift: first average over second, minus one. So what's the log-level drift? -0.016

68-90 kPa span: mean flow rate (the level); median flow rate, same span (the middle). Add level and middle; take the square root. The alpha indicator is 3.67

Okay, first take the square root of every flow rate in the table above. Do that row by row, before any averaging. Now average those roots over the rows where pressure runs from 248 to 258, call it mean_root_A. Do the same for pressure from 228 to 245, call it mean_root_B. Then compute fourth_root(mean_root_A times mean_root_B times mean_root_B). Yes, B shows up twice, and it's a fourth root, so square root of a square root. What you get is 1.98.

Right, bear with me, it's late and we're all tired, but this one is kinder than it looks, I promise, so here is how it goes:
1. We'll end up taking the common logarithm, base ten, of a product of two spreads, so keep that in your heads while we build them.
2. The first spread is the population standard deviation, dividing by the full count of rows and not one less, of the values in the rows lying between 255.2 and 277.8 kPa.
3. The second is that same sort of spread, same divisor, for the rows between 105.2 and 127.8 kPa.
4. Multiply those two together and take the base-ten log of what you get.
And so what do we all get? -2.07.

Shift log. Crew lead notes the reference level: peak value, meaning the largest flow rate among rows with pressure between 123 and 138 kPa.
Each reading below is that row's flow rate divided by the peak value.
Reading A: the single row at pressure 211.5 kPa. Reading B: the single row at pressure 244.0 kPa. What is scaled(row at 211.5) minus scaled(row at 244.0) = 0.02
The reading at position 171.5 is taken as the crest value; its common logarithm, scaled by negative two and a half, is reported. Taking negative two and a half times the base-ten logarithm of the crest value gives -2.15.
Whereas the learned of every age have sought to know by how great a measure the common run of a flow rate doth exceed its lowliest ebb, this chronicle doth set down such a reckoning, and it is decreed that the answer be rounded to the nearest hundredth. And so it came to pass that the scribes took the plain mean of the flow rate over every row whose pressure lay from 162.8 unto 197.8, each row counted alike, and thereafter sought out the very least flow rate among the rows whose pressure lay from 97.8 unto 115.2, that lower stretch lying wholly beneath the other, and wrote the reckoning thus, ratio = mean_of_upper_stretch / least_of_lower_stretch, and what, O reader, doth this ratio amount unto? 0.96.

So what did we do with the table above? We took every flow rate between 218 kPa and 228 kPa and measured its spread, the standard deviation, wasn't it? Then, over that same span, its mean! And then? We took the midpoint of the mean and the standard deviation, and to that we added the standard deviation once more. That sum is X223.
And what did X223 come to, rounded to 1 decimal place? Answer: 3.1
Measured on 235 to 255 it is 3.2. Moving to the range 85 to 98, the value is 3.7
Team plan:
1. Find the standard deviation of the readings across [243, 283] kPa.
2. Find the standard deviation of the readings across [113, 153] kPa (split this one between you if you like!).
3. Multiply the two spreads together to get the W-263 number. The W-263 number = 0.011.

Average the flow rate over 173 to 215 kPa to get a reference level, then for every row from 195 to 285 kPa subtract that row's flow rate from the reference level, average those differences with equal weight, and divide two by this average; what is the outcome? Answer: 4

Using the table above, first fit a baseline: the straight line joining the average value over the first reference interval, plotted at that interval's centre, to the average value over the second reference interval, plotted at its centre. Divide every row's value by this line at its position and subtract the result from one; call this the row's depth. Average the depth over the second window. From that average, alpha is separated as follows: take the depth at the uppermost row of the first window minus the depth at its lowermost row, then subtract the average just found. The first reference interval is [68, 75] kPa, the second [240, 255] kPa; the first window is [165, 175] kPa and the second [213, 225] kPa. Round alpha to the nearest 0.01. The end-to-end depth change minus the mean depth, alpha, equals 0.01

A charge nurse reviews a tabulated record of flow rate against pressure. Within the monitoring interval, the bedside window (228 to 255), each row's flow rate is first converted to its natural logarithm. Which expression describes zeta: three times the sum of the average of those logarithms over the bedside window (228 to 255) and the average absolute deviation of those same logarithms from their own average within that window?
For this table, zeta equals 5.5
